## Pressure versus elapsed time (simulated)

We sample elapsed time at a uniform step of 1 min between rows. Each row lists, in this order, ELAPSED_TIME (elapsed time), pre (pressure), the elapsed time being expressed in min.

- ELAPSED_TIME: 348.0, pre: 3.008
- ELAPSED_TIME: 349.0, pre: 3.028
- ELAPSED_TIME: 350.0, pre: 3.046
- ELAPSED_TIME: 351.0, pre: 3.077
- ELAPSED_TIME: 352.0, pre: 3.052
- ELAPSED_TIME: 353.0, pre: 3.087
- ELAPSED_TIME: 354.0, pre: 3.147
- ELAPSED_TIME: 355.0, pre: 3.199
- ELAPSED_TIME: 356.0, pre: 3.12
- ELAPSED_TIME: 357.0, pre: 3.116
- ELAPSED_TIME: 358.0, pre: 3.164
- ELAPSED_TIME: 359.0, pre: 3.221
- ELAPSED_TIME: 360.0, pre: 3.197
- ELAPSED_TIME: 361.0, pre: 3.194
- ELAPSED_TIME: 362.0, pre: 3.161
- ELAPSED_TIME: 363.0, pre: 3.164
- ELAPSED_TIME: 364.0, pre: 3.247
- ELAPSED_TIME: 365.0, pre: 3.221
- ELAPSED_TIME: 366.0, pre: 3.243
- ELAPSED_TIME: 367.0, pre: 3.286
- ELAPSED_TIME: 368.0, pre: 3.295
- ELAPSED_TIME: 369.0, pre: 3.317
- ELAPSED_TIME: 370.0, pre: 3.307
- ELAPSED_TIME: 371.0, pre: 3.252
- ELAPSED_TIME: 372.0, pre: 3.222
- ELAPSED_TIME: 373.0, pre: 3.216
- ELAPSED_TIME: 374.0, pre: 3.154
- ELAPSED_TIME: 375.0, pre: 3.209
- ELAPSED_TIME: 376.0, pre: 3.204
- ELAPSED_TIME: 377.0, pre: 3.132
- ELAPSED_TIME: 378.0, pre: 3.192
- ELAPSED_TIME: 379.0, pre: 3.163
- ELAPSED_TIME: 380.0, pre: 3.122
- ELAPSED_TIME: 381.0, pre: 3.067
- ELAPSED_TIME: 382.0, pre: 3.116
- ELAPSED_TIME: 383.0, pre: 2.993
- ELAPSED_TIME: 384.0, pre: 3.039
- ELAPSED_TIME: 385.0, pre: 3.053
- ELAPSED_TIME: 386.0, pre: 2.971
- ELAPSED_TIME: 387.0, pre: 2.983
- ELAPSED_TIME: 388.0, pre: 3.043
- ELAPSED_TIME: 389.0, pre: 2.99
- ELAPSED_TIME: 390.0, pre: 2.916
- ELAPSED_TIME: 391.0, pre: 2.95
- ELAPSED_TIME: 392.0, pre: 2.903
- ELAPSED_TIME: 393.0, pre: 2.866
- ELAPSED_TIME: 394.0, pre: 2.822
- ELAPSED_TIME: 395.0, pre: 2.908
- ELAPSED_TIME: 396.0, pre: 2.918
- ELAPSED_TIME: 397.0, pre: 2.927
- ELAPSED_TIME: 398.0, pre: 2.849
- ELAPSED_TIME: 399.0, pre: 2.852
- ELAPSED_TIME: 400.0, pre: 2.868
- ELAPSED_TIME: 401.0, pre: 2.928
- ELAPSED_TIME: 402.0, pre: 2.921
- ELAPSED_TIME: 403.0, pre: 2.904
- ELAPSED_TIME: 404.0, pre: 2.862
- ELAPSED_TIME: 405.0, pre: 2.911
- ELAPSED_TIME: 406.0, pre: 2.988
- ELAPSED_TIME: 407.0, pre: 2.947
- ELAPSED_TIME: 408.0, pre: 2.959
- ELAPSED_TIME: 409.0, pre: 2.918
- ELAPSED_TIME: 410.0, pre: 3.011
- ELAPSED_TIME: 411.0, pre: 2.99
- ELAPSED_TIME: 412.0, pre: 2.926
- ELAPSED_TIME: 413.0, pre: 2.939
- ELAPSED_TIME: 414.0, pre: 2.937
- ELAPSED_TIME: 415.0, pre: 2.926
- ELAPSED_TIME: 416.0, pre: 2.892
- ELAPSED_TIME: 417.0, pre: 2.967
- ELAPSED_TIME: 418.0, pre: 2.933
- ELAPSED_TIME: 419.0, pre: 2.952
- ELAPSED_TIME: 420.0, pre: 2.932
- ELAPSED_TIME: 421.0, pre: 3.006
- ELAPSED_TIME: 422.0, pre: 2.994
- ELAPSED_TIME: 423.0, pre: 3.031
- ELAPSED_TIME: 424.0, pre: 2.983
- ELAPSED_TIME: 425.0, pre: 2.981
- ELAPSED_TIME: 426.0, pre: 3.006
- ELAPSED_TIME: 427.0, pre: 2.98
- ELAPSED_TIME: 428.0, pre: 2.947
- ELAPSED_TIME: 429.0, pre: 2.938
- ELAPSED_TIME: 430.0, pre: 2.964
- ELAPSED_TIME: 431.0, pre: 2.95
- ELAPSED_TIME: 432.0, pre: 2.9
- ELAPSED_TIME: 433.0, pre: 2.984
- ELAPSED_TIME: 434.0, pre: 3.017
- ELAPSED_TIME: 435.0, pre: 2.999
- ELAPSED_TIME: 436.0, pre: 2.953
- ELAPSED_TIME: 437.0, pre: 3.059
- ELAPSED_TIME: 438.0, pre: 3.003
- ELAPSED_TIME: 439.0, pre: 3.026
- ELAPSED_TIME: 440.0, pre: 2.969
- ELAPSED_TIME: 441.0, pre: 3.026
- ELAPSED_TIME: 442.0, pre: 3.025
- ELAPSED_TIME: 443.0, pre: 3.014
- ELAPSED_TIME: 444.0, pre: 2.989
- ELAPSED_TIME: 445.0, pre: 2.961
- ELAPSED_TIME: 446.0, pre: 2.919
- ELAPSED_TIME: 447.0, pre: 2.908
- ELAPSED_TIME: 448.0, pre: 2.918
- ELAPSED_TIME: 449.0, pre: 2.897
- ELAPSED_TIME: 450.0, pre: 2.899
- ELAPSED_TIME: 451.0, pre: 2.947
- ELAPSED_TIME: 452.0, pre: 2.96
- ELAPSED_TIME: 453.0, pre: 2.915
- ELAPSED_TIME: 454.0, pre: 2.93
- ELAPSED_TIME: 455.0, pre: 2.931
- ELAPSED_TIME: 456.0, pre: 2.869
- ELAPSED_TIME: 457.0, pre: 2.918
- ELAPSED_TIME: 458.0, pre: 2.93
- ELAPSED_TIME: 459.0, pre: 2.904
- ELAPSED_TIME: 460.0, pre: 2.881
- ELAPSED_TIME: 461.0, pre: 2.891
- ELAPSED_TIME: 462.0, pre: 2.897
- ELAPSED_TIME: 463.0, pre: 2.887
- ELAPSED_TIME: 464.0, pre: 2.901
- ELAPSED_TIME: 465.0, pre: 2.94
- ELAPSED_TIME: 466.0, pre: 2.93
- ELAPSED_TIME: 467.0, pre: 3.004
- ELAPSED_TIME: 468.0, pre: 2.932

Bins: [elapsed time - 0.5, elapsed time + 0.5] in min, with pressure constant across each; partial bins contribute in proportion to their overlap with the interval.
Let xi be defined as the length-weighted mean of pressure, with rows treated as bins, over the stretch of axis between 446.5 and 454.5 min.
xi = 2.922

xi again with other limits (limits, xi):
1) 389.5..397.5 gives 2.901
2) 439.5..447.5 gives 2.976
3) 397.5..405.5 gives 2.887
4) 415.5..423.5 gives 2.963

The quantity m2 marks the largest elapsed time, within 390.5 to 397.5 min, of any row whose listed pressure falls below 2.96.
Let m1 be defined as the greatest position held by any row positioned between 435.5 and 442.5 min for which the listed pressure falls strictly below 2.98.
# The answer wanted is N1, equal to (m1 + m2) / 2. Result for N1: 418.5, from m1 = 440.0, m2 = 397.0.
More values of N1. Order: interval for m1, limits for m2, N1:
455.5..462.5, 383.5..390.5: 426.0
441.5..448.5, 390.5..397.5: 422.5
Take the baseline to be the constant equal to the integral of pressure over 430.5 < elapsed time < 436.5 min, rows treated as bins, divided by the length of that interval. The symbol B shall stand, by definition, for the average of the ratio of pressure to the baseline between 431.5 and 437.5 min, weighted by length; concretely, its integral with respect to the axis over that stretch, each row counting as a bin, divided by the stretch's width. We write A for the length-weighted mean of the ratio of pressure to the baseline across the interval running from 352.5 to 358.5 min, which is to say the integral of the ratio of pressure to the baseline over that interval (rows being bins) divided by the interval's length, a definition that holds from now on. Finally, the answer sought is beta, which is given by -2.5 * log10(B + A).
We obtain -0.79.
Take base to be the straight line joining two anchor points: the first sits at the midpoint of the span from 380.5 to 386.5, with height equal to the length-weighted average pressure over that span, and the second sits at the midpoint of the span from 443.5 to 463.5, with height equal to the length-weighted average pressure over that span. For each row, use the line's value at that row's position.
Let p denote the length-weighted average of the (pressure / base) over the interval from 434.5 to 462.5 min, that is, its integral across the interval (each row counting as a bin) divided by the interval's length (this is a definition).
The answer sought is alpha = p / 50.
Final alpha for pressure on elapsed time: 0.0201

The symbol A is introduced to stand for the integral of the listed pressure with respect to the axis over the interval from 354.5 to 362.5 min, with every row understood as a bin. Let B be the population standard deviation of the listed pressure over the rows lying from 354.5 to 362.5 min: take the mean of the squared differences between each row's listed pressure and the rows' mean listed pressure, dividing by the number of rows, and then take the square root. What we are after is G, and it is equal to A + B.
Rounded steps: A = 25.4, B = 0.036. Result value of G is 25.4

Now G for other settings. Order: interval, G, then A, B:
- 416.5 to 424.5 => 23.8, 23.8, 0.033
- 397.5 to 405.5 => 23.1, 23.1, 0.030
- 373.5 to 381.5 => 25.3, 25.2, 0.045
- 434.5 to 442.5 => 24.1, 24.1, 0.032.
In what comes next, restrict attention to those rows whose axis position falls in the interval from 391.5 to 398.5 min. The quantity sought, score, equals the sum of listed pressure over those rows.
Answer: 20.2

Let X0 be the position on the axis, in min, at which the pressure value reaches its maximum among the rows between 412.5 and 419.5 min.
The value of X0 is 417.0 min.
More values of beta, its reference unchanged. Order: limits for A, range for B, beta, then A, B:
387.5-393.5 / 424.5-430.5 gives -0.75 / 0.99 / 1.00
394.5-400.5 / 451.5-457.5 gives -0.73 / 0.97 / 0.98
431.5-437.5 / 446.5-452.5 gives -0.75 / 1.01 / 0.98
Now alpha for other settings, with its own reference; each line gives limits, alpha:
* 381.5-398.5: 0.0195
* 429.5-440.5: 0.0202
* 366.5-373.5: 0.0214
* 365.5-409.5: 0.0200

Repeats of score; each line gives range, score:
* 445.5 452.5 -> 20.4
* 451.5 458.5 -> 20.5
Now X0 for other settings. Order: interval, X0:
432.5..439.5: 437.0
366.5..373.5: 369.0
